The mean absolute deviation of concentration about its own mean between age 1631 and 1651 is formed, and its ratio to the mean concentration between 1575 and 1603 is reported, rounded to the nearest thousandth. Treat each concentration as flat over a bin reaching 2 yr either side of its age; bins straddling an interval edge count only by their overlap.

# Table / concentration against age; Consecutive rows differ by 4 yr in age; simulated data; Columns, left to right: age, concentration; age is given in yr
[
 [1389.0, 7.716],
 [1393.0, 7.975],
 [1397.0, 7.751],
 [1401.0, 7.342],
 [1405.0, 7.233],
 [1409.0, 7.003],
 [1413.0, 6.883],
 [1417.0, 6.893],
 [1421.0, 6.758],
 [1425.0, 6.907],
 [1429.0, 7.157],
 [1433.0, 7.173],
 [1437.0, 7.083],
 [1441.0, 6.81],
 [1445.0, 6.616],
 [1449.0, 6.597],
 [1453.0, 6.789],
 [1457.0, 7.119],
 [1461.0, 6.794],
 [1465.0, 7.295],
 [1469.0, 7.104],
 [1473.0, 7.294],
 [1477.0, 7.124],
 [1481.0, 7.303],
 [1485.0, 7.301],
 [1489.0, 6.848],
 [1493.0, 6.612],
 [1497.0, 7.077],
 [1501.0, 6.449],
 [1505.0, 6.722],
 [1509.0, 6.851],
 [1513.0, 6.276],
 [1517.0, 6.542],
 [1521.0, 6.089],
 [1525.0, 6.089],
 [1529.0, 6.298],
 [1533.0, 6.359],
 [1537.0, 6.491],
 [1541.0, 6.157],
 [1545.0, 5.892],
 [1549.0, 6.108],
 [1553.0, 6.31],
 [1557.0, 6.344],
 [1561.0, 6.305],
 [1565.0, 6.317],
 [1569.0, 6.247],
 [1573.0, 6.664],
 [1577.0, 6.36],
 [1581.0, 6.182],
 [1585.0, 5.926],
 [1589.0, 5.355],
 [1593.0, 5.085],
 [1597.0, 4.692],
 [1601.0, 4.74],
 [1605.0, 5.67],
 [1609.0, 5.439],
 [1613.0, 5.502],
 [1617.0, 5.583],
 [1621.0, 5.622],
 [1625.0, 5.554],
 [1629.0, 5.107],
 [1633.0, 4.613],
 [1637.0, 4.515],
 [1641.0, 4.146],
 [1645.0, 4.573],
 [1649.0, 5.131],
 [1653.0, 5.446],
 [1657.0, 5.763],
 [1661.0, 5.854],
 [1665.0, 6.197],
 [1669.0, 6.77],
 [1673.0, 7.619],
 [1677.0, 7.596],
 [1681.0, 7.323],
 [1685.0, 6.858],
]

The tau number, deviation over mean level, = 0.040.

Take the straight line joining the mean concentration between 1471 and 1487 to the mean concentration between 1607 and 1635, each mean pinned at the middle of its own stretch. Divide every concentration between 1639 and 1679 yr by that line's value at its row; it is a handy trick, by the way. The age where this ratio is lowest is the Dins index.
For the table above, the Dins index 1641.0 yr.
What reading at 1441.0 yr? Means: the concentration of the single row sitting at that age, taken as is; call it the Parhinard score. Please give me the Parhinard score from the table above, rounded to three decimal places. 6.810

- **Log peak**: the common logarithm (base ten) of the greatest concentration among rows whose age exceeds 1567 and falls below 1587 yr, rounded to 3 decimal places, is 0.824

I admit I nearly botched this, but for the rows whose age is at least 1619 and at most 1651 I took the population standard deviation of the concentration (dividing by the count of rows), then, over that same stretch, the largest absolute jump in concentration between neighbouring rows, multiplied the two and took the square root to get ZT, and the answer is 0.52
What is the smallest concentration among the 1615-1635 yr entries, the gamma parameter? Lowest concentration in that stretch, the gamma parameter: 4.613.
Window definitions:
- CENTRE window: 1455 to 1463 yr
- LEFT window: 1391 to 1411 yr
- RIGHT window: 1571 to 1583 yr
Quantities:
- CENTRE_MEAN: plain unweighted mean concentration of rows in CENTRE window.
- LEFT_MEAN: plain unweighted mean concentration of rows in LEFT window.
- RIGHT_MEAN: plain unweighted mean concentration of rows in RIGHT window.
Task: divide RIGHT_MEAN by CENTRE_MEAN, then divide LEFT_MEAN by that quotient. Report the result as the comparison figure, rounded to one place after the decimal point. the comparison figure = 8.1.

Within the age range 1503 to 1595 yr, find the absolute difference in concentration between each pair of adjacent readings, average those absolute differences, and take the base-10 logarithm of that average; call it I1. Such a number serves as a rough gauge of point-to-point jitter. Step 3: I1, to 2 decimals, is -0.64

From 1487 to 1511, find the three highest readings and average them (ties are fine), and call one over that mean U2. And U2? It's 0.144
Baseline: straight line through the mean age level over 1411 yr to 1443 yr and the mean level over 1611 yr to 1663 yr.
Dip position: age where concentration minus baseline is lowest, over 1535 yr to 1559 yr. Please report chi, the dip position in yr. 1545.0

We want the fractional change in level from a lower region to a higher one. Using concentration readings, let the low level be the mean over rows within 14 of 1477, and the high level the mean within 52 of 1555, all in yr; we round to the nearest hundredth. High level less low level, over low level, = -0.15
